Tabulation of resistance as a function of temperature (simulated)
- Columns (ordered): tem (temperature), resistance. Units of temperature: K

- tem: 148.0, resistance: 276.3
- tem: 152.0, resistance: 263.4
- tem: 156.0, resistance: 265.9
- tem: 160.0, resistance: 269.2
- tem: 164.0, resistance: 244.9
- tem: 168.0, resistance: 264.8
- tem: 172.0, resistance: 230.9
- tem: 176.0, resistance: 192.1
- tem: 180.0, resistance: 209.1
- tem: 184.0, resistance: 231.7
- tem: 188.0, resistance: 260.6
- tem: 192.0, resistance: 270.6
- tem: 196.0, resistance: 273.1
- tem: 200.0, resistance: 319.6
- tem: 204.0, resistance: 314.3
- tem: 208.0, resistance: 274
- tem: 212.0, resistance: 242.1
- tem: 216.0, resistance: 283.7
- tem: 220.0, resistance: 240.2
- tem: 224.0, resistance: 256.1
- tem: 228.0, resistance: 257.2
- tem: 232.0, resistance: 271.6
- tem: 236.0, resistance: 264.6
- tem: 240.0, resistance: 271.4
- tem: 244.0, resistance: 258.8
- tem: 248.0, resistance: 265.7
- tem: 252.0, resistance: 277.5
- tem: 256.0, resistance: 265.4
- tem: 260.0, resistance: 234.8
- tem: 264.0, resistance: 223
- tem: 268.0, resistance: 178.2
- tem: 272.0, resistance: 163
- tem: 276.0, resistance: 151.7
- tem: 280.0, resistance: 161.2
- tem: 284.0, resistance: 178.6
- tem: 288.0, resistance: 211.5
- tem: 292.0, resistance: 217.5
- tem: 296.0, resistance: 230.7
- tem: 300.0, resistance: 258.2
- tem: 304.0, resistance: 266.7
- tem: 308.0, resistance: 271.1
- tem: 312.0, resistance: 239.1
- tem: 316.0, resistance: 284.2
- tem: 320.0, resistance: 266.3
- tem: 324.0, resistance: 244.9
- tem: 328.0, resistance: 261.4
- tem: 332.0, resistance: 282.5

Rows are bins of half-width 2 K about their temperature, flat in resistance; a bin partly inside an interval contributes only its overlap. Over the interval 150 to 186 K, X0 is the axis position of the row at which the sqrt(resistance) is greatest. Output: 160.0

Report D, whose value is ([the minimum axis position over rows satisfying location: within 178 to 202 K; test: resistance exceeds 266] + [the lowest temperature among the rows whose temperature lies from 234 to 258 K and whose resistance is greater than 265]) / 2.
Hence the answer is 216 K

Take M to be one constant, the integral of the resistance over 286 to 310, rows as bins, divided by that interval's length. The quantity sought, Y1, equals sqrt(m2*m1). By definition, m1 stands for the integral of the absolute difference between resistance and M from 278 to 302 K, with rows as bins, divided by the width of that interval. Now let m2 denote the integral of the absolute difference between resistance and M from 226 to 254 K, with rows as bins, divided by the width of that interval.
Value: 30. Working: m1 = 38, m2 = 24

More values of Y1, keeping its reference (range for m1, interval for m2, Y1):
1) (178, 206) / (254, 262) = 24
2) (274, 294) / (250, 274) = 47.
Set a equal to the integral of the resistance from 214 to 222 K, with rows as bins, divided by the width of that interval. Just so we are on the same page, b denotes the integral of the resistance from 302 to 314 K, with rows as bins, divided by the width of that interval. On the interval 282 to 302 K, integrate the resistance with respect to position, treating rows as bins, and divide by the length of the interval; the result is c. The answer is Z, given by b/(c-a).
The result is -6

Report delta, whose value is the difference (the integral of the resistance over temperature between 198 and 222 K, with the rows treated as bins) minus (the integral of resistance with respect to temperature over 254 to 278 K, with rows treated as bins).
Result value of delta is 1831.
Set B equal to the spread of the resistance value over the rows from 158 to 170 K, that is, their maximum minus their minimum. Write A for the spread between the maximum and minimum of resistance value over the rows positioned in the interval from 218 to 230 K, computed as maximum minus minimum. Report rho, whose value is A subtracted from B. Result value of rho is 7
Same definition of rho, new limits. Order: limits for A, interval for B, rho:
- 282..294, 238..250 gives -26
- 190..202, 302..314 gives -17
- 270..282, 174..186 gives 28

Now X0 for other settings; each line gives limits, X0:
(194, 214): 200.0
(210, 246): 216.0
